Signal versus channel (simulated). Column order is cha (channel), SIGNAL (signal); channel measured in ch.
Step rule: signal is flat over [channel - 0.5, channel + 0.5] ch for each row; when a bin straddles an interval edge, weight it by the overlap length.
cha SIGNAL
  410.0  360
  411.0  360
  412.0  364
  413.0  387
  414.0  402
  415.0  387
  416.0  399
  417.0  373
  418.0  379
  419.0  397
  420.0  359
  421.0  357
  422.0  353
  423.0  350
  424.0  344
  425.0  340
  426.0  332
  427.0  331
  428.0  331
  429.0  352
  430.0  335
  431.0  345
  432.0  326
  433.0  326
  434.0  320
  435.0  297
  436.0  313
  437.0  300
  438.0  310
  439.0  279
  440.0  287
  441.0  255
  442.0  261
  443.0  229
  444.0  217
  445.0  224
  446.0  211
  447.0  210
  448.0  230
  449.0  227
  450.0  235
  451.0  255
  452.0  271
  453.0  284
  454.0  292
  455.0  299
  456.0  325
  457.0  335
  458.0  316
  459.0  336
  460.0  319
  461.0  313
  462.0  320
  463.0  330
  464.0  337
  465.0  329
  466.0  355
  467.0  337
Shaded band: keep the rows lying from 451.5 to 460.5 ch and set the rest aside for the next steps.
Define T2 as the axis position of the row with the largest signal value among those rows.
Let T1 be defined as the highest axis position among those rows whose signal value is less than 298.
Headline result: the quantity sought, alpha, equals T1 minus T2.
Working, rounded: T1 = 454.0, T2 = 459.0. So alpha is -5 ch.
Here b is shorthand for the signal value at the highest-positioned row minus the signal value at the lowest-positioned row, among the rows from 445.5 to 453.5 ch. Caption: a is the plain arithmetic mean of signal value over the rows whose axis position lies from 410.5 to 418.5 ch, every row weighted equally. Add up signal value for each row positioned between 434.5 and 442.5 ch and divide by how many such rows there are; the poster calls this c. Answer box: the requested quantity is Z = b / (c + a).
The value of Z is 0.11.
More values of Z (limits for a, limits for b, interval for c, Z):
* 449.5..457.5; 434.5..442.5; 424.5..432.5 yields -0.06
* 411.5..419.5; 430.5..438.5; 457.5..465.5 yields -0.05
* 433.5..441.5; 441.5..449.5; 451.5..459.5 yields -0.06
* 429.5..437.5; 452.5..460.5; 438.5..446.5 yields 0.06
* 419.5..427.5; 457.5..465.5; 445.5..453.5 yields 0.02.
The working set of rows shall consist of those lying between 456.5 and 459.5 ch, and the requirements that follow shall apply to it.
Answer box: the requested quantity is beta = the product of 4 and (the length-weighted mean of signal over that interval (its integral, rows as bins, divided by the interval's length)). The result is 1316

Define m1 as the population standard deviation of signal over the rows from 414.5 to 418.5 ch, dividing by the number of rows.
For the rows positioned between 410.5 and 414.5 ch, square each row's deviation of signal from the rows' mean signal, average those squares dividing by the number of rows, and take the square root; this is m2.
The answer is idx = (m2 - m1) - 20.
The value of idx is -13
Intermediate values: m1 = 10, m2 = 17.2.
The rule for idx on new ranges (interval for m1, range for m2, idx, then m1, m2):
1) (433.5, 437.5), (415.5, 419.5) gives -18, 9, 11.2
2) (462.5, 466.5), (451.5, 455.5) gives -20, 10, 10.4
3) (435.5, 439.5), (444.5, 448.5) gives -25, 13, 8.5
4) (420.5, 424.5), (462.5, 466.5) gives -14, 5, 10.4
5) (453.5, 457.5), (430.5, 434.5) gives -28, 18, 9.4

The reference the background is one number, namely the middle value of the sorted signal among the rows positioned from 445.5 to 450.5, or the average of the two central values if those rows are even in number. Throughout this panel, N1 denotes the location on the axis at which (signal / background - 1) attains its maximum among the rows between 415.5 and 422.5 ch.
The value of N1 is 416.0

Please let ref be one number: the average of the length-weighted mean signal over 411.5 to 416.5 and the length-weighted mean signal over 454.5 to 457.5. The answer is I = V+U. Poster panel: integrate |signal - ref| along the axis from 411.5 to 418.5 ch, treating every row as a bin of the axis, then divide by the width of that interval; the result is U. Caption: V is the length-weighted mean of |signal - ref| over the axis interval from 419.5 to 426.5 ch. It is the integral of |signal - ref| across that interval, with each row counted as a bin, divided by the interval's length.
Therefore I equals 39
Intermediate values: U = 31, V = 8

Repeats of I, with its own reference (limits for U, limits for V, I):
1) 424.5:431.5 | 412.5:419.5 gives 51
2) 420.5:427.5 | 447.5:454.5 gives 108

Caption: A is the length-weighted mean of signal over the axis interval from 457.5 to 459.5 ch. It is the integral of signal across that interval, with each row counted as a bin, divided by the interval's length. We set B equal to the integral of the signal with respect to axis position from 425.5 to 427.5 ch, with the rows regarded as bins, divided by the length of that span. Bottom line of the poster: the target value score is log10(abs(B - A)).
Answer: 0.7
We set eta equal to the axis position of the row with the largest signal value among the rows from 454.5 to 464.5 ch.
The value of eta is 464.0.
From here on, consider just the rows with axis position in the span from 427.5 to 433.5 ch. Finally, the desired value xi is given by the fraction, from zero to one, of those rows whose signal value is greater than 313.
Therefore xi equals 1.00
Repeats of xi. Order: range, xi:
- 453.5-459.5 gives 0.67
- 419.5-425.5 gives 1.00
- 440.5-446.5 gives 0.00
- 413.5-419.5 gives 1.00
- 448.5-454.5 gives 0.00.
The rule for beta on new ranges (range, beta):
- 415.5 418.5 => 1535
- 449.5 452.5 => 1015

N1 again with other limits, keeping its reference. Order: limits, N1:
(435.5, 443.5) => 436.0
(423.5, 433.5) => 429.0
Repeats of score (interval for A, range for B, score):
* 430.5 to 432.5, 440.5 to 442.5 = 1.9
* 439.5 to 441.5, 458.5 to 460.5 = 1.8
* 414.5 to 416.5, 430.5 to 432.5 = 1.8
